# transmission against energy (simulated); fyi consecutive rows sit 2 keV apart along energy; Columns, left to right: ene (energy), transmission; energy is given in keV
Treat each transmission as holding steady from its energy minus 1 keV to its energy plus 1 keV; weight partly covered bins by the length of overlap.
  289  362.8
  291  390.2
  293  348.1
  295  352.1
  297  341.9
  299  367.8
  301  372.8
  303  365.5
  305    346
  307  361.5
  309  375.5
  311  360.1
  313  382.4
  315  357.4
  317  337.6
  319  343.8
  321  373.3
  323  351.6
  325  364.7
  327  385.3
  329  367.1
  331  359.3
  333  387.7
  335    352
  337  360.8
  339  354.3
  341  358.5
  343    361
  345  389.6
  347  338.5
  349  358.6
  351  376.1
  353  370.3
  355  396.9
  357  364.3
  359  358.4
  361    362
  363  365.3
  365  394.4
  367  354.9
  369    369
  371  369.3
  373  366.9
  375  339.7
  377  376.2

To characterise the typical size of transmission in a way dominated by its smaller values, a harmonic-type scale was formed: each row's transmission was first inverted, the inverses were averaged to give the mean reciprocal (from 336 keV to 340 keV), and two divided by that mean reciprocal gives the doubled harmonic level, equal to 715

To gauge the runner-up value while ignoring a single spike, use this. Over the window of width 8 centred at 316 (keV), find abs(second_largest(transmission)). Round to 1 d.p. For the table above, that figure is 357.4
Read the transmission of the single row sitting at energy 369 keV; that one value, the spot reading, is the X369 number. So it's 369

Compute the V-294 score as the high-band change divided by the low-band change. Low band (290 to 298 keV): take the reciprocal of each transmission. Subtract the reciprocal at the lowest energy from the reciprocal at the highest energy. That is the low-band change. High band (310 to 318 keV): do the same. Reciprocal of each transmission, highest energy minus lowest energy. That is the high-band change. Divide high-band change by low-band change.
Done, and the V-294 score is 0.51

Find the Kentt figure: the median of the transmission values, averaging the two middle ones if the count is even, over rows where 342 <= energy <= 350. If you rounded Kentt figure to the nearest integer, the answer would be 360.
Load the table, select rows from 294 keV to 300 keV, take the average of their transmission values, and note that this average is 354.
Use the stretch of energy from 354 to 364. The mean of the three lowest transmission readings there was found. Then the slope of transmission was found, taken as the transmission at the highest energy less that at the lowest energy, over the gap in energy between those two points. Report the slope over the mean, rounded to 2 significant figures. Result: -0.011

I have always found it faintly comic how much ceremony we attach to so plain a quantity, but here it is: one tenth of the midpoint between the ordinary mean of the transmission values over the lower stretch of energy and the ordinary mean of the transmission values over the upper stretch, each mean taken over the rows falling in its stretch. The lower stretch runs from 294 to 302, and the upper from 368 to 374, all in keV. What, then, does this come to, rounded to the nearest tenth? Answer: 36.4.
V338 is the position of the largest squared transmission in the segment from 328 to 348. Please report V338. 345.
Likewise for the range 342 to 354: 345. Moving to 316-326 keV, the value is 321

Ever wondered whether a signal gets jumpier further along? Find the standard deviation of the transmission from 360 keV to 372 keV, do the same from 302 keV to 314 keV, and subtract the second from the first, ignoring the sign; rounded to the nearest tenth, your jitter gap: 0.7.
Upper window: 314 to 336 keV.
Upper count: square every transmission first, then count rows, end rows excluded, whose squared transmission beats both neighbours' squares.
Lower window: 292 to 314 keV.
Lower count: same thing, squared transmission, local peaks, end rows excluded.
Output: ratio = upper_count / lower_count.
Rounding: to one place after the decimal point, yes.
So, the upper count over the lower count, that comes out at 1.0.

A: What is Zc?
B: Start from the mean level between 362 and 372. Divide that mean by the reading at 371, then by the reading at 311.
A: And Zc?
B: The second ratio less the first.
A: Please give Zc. 0.0256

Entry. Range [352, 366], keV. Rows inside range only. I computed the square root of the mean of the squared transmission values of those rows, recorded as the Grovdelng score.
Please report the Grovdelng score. 373.4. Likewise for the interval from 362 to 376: 366.0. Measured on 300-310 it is 364.4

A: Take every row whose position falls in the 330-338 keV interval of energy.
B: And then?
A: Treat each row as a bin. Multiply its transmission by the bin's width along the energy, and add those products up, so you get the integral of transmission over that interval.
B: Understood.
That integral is 2920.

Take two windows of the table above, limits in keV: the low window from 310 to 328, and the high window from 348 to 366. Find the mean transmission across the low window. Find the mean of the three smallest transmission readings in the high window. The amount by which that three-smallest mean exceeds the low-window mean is -2.1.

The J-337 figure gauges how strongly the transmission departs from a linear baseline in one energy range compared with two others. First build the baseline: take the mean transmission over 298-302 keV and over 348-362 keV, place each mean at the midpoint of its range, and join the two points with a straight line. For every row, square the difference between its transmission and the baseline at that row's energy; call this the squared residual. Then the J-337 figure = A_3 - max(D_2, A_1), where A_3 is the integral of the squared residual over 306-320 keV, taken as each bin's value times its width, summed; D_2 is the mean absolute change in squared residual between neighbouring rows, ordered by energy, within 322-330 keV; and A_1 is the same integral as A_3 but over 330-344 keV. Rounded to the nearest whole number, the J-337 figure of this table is 1981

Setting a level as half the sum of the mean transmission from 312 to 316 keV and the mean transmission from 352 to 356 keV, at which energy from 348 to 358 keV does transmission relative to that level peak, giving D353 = 355 keV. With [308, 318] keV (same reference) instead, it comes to 313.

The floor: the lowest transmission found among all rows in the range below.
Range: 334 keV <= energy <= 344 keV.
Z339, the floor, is 352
